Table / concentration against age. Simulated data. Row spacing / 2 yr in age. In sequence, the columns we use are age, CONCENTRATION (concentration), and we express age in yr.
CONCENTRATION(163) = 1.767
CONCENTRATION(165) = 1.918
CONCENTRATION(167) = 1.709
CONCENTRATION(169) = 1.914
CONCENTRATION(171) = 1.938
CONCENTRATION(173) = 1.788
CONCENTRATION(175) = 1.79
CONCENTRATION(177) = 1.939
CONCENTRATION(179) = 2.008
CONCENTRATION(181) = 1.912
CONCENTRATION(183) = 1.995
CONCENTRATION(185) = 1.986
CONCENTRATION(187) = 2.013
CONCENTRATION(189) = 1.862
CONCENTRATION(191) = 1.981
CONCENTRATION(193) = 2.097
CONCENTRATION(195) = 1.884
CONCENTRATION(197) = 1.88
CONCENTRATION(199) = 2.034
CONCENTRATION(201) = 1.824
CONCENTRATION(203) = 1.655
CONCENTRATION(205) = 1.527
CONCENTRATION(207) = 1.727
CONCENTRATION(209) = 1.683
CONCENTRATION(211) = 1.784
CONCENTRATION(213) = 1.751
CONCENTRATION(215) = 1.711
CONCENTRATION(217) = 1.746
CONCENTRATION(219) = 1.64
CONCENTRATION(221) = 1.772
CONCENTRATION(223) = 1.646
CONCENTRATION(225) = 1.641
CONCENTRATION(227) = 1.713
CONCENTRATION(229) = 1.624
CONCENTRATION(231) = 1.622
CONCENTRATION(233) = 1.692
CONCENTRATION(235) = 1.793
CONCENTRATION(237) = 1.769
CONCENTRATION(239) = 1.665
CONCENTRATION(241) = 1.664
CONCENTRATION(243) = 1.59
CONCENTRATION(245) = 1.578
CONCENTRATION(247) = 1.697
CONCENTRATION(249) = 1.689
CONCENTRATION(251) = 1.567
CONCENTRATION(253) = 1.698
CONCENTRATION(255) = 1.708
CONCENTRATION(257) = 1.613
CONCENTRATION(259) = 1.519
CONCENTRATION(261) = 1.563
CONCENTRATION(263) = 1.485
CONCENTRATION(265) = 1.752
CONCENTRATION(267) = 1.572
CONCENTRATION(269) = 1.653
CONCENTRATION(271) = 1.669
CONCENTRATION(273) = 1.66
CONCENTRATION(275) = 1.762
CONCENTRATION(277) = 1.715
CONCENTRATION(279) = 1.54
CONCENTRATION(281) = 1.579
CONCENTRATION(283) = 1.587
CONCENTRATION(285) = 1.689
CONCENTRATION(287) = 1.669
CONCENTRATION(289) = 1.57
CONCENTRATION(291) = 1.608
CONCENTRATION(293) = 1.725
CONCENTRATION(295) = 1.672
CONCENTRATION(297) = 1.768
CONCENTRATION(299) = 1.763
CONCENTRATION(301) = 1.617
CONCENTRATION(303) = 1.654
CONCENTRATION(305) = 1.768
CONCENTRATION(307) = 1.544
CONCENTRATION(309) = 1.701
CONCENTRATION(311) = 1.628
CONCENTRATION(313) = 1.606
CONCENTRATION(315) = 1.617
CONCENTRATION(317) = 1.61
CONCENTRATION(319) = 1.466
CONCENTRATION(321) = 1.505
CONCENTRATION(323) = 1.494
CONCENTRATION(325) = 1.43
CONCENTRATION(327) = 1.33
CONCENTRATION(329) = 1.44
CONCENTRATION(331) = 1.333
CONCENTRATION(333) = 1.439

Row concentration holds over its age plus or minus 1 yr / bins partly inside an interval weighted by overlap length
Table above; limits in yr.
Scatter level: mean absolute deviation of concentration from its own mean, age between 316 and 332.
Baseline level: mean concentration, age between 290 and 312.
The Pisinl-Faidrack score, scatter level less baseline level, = -1.61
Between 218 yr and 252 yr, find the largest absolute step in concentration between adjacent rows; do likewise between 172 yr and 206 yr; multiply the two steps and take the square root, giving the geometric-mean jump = 0.17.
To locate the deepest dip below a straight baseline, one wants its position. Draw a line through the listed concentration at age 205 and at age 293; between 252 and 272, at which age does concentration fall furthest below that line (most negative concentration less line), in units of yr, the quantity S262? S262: 263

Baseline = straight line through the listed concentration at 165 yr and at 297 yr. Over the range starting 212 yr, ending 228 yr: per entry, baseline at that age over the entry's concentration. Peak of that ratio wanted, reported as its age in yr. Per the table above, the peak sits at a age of 219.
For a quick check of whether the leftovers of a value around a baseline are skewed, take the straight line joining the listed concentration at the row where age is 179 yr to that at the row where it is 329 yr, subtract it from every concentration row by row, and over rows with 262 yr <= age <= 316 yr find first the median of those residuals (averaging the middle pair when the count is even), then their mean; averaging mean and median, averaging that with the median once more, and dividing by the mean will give 1.15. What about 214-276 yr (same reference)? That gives 1.11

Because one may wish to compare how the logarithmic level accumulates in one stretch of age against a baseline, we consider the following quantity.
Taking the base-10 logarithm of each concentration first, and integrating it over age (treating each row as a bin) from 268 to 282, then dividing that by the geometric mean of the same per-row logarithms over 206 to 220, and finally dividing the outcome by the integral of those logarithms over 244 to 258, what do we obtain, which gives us 4.3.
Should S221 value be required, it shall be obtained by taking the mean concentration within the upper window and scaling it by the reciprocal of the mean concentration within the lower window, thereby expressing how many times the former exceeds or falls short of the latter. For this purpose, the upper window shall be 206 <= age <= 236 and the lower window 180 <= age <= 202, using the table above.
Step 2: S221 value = 0.87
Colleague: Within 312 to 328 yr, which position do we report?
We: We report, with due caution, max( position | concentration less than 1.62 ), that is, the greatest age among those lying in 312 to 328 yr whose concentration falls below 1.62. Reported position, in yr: 327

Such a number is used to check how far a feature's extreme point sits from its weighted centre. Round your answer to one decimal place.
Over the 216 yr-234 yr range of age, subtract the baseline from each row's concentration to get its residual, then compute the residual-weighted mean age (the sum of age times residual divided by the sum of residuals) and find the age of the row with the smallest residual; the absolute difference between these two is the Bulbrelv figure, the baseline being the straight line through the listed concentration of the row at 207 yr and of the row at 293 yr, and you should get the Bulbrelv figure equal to 3.8 yr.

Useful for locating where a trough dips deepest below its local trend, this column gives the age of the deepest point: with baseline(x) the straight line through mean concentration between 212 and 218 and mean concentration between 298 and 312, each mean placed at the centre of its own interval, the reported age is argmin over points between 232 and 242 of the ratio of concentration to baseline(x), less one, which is 239 yr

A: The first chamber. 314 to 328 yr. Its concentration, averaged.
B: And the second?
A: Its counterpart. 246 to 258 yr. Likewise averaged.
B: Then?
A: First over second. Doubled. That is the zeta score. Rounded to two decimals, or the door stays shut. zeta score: 1.80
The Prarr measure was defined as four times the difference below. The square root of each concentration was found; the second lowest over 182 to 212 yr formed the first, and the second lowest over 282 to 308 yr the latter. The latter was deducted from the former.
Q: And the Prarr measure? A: 0.13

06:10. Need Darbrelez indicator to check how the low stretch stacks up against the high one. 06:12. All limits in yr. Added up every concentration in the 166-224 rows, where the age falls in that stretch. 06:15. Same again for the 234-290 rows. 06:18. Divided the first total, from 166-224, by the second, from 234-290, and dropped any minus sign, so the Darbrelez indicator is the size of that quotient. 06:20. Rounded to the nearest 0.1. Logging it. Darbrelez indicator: 1.2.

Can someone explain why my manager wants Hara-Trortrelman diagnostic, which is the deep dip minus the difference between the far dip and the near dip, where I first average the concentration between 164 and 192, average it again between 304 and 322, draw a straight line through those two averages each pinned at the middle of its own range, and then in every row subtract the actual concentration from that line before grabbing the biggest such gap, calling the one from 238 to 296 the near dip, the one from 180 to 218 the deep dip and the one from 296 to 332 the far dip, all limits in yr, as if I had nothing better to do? 0.31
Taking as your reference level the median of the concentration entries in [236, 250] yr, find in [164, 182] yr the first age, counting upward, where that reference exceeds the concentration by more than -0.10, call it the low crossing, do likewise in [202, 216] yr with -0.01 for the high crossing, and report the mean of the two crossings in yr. 185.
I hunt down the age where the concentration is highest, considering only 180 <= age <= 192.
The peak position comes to 187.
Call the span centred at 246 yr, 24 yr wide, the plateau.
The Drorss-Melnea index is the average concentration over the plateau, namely 1.67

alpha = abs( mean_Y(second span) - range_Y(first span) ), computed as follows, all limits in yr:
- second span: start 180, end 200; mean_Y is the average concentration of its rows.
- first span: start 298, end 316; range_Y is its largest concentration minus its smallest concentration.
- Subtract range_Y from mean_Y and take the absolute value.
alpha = 1.74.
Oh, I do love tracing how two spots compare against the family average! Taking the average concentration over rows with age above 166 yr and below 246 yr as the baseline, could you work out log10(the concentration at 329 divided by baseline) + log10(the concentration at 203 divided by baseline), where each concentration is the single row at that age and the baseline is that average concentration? -0.13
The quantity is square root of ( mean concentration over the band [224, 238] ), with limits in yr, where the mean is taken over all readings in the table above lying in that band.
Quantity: 1.30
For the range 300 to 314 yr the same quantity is 1.28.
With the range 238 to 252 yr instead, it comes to 1.28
